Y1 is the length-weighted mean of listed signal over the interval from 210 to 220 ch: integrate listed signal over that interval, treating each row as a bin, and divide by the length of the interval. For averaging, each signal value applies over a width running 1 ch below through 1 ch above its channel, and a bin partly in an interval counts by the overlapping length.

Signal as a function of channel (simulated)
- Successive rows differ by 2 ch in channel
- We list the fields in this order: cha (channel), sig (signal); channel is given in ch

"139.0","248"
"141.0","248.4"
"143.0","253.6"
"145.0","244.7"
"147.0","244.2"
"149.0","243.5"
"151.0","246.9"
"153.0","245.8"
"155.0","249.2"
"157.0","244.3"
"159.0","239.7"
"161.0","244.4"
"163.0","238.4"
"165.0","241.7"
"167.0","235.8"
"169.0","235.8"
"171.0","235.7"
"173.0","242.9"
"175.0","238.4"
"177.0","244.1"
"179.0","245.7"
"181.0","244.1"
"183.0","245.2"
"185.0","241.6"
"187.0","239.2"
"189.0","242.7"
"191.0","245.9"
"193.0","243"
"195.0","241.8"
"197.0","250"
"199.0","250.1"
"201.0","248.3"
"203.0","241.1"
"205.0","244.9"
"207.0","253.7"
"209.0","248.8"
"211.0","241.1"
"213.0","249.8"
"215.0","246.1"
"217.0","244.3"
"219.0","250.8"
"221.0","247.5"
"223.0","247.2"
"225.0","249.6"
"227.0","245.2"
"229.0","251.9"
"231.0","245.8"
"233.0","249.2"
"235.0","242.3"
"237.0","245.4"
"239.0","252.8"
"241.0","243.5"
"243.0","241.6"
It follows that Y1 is 246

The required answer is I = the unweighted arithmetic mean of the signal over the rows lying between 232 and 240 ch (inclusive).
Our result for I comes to 247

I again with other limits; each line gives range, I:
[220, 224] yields 247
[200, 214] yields 247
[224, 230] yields 249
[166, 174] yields 238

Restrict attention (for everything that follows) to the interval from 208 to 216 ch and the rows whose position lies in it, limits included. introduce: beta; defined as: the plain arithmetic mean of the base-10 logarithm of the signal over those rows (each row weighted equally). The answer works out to 2.39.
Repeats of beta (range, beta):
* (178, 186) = 2.39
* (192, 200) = 2.39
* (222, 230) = 2.40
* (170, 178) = 2.38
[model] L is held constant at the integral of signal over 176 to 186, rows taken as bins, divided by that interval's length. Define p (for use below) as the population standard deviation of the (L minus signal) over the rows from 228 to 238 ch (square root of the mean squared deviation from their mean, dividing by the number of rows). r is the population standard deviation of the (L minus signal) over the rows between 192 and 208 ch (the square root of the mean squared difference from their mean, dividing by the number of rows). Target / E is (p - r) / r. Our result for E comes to -0.22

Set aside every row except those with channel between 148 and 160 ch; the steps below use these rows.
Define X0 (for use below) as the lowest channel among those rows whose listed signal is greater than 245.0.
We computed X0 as 151.0 ch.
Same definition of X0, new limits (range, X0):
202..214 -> 207.0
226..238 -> 227.0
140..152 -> 141.0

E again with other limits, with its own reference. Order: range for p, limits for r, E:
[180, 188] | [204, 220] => -0.39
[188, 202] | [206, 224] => -0.06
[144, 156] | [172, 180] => -0.30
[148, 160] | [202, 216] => -0.31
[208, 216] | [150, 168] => -0.18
